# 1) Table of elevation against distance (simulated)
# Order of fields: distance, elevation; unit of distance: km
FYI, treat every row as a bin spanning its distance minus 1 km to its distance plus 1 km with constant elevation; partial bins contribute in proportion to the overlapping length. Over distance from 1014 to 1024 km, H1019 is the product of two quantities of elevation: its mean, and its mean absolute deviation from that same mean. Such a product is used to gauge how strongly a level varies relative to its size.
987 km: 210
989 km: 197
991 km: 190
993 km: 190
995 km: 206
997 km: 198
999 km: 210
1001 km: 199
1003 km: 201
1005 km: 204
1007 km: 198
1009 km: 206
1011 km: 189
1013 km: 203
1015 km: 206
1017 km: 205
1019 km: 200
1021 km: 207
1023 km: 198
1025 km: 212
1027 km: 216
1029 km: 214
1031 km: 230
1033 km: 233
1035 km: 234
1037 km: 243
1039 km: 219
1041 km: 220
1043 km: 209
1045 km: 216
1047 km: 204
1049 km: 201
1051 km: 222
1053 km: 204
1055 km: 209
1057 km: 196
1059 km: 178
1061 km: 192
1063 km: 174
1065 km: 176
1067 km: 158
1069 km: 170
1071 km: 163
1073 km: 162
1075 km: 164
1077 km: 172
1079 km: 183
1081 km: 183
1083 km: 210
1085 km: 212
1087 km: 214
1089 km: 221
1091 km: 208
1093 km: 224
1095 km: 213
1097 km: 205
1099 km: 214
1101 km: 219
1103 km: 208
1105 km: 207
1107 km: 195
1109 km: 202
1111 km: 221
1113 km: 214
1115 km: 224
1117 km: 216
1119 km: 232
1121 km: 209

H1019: 683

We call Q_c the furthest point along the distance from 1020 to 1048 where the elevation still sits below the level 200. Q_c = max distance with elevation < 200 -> 1023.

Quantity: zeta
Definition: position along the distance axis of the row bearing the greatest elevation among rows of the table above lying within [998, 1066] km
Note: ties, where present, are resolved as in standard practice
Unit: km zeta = 1037 km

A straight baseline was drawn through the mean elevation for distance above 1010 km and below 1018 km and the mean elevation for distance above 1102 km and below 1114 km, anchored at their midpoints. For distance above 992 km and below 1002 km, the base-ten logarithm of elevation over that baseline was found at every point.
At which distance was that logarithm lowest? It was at 993 km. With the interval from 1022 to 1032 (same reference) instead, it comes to 1023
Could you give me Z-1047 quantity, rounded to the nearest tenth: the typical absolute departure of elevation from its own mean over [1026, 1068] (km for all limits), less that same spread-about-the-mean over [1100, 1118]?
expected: 9.4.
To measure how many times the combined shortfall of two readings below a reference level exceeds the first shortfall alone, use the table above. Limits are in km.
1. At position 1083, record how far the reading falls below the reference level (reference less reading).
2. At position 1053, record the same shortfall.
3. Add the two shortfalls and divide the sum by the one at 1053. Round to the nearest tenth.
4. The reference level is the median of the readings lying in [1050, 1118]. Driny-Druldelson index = -1.0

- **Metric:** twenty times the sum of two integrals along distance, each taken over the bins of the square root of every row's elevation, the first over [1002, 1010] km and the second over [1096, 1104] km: 4602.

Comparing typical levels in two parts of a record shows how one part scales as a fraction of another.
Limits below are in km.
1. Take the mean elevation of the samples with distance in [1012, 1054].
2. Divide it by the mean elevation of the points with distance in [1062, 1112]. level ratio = 1.10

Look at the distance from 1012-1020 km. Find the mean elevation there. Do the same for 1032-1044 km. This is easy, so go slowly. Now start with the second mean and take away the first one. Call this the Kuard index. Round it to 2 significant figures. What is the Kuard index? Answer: 23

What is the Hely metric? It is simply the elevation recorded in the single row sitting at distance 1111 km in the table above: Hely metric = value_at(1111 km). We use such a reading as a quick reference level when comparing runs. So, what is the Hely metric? 221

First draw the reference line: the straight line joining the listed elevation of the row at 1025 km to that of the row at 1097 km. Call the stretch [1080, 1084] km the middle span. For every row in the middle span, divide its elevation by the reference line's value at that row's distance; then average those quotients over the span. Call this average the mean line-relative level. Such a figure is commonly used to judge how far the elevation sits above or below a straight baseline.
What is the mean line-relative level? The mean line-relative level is 0.95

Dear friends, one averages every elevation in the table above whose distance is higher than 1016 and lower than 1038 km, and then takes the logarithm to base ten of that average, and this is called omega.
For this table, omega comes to 2.34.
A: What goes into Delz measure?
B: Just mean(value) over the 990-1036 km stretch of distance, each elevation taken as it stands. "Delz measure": 206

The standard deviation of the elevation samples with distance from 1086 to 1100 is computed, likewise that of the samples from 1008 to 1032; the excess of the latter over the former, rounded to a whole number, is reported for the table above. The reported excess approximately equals 4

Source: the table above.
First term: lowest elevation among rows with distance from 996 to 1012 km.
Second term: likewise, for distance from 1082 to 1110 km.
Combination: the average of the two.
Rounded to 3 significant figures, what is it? 192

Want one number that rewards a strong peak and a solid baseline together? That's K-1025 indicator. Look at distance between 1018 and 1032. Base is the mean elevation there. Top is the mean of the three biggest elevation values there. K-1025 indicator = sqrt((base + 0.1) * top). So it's 216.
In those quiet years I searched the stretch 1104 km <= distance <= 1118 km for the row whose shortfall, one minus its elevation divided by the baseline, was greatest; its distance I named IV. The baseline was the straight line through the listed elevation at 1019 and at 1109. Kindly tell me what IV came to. 1107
